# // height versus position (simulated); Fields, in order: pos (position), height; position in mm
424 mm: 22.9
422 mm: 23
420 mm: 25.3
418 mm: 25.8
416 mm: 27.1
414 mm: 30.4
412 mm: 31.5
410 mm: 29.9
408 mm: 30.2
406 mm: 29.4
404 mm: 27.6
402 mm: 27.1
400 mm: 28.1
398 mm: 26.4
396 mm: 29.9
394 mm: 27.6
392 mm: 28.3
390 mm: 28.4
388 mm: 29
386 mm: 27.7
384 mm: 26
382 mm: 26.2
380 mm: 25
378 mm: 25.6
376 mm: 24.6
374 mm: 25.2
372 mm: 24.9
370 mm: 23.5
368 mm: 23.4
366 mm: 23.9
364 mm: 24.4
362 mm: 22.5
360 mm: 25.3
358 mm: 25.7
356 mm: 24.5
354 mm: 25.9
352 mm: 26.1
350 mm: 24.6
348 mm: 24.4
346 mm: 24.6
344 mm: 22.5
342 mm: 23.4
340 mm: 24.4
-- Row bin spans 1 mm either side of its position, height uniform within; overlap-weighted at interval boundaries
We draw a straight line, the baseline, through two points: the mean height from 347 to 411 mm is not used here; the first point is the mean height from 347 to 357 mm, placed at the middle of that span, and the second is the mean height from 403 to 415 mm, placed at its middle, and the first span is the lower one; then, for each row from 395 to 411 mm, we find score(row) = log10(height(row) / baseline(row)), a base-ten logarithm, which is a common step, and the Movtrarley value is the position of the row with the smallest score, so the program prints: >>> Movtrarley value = 398 mm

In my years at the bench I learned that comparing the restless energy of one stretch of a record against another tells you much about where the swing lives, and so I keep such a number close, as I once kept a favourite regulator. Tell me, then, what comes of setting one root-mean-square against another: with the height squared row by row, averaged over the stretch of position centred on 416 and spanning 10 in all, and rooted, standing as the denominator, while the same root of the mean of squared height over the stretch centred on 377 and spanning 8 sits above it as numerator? 0.89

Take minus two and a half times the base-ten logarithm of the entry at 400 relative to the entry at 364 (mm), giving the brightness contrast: -0.15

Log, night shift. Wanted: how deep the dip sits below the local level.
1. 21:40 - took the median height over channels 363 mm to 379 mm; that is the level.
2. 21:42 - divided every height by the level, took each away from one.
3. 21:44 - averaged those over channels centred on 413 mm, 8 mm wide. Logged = -0.21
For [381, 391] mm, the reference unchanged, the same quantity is -0.12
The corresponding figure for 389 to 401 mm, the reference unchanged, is -0.15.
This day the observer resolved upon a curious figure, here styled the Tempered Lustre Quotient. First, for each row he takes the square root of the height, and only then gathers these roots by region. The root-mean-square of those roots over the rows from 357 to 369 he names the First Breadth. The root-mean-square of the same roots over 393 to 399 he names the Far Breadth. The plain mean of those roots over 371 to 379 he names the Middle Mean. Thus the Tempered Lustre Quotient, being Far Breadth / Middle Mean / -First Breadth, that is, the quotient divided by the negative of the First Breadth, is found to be -0.215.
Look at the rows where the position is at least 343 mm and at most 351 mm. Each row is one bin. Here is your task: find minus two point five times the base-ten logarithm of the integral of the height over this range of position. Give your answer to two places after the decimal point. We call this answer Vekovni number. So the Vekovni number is -5.71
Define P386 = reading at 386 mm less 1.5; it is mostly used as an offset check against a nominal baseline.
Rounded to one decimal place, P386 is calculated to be 26.2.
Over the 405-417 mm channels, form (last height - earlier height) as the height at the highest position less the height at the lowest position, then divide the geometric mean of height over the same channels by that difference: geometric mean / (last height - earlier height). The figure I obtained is -13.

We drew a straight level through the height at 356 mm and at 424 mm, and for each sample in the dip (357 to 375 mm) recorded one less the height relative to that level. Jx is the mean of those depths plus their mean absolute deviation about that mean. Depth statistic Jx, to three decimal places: 0.034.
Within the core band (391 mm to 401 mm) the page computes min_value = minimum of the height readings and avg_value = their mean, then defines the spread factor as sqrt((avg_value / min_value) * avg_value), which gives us 5.5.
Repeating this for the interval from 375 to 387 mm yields 5.2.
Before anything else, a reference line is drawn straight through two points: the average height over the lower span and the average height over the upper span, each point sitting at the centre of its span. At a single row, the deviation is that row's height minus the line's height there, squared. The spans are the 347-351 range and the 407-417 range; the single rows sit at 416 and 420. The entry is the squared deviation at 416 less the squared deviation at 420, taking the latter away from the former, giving -18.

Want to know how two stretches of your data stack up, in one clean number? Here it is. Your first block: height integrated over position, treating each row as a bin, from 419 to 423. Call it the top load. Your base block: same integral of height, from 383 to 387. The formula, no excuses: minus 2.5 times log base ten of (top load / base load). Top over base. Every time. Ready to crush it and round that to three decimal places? 0.115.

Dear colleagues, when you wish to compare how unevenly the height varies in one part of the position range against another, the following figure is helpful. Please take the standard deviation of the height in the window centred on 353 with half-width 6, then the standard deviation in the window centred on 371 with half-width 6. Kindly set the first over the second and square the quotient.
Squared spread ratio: 1.06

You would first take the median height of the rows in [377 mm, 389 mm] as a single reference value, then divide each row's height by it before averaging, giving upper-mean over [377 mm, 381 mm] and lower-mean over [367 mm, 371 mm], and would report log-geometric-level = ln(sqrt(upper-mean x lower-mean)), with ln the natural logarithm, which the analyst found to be -0.07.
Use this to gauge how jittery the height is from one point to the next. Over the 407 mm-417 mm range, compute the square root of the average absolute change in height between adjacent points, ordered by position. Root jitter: 1.25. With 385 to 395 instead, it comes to 0.82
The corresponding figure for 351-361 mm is 0.89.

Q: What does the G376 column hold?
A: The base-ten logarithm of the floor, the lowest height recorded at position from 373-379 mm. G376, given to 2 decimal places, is 1.39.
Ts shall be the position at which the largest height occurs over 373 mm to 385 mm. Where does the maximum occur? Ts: 382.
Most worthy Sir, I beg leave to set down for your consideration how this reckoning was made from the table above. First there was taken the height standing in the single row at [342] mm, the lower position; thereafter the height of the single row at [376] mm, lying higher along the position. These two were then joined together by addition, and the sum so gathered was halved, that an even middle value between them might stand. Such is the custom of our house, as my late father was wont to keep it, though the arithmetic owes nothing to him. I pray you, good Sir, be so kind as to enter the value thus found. 24.0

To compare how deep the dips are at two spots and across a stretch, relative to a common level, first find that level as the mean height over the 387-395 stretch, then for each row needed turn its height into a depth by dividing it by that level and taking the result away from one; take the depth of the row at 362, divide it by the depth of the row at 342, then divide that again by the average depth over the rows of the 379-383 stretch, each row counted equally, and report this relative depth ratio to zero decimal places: 12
